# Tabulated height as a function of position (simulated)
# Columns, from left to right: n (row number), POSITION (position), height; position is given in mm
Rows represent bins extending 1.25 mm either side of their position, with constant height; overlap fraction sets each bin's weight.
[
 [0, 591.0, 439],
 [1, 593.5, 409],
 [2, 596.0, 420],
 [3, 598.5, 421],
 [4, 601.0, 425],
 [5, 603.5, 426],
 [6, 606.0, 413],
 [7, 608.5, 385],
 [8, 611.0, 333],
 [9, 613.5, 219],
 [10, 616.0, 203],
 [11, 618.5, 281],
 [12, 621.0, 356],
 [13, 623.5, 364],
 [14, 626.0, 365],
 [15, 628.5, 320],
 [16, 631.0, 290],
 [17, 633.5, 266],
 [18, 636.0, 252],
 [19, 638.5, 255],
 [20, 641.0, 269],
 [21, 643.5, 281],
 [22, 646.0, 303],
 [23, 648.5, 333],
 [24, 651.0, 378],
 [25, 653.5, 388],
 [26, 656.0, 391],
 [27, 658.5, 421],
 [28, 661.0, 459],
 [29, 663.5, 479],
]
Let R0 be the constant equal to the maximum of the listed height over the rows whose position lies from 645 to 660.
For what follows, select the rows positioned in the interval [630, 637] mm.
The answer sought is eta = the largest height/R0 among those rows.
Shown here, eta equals 0.69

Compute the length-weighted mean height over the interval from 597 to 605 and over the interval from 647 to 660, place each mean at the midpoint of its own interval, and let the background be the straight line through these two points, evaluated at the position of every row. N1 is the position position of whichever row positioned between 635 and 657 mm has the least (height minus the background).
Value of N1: 636.0 mm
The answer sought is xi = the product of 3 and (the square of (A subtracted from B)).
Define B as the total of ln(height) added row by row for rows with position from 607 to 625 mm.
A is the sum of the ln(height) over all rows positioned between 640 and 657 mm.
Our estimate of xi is 1.7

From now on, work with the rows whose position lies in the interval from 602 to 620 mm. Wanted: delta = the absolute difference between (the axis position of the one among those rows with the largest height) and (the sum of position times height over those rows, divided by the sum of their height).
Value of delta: 6.4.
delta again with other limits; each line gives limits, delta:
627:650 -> 9.9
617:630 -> 2.4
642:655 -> 4.6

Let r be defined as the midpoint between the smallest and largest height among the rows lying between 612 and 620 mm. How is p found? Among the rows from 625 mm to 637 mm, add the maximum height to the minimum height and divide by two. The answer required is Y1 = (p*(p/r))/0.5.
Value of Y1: 787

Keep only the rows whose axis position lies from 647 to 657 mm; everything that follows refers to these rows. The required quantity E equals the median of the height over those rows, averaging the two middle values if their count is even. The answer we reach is 383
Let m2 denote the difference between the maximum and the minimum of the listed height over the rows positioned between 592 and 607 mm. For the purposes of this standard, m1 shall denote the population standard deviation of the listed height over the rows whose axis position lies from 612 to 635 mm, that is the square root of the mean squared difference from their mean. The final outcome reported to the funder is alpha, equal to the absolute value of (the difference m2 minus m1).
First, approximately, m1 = 57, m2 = 17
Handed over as 40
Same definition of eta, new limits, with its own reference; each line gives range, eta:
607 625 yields 0.91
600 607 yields 1.01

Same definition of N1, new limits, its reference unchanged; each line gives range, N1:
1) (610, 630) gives 616.0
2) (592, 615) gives 613.5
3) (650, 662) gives 651.0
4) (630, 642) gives 636.0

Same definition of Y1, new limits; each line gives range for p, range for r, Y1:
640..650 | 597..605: 428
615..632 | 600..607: 385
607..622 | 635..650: 591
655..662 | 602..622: 1149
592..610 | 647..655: 912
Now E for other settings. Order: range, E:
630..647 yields 269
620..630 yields 360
